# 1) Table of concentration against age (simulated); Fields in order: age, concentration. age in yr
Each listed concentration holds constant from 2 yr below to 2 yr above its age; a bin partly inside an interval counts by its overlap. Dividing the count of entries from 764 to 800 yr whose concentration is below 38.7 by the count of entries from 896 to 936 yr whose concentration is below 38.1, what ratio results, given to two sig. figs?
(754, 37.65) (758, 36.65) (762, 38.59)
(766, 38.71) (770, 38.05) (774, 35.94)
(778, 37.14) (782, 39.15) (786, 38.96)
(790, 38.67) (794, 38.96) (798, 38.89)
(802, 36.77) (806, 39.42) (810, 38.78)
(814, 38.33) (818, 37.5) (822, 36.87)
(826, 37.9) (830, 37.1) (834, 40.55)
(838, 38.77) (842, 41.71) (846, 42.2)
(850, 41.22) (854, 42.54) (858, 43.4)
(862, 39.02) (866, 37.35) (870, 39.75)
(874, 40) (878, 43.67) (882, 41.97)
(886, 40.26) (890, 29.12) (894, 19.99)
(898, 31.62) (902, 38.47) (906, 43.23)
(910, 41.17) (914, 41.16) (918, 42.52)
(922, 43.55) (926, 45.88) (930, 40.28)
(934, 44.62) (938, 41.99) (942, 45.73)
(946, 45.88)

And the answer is 4.0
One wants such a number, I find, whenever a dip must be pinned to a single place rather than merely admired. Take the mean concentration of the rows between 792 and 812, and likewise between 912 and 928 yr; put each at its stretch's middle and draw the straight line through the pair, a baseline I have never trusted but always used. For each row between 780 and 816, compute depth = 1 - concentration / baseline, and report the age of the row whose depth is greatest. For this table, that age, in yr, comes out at 802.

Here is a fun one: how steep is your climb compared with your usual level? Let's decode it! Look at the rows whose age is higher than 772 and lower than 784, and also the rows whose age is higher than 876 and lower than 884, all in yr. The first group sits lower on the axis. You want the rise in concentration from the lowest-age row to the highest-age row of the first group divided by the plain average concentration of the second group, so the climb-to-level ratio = 0.075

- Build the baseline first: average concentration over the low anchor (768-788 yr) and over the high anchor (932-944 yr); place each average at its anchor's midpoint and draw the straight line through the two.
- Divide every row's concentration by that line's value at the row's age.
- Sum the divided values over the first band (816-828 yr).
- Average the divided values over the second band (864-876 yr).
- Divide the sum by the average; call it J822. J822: 3.0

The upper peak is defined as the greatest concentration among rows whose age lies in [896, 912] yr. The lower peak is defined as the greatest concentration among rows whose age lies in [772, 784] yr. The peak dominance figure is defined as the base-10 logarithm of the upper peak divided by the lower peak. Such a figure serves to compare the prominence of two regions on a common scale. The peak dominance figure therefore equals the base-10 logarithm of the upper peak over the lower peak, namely 0.043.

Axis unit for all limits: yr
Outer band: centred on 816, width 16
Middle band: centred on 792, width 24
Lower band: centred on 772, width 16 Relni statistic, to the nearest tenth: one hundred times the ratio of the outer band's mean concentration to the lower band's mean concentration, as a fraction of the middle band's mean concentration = 2.6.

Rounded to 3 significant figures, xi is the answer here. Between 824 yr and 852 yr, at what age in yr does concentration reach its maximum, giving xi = 846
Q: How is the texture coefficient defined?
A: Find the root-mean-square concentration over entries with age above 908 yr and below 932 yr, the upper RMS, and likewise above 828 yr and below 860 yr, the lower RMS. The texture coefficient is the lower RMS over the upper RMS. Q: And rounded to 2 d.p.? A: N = 0.97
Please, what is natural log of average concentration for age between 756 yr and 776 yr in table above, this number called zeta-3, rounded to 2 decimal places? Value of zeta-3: 3.63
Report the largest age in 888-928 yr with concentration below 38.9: 902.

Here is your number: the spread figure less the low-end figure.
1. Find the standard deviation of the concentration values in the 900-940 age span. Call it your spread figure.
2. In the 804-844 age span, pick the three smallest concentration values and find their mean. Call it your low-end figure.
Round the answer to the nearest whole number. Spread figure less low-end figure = -35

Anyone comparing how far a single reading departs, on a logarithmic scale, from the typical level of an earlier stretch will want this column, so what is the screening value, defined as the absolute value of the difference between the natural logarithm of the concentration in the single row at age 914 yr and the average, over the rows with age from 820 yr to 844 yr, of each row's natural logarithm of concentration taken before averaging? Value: 0.060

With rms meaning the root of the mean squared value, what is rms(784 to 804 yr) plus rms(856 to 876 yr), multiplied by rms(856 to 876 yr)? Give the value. 3133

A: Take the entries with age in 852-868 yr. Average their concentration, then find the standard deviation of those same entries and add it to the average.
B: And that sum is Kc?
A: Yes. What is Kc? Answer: 43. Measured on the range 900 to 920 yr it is 43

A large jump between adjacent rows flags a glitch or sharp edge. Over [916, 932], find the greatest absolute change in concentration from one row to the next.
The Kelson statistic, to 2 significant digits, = 5.6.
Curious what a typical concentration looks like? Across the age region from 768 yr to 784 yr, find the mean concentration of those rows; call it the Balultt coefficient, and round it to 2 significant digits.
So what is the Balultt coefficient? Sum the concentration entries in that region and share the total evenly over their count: 38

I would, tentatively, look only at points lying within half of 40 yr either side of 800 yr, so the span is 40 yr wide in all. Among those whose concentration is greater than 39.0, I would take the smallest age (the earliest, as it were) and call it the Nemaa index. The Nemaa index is 782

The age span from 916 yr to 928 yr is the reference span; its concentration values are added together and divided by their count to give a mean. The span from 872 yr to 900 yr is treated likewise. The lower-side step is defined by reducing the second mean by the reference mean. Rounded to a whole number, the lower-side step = -9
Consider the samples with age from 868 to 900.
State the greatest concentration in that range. 43.67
